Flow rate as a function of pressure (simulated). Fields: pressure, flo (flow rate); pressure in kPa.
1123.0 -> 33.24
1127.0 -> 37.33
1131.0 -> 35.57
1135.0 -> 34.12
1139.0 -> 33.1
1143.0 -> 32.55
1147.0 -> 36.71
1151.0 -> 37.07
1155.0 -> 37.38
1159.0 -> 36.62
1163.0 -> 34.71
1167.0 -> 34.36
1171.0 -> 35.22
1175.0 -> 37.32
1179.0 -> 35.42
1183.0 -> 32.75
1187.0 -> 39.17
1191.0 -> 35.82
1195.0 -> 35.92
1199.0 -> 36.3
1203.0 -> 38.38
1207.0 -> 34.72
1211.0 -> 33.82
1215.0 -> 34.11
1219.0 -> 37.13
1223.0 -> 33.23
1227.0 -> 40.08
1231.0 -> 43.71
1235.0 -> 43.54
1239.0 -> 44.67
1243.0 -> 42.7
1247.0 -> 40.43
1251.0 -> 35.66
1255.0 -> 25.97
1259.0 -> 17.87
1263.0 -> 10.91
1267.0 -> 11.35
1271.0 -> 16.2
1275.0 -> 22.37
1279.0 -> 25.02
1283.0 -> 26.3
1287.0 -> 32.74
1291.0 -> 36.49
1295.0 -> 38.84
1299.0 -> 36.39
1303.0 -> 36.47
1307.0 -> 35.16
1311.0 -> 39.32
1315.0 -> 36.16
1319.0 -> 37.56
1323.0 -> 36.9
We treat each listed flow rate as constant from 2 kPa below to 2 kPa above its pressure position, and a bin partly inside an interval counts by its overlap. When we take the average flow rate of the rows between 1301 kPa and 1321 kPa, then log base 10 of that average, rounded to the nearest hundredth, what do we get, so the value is 1.57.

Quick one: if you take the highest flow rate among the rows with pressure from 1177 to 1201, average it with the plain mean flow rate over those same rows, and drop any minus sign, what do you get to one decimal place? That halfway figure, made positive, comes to 37.5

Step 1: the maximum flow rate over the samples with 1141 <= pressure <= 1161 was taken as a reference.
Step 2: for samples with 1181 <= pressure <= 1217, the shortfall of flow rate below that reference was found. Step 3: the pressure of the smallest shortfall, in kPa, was 1187.0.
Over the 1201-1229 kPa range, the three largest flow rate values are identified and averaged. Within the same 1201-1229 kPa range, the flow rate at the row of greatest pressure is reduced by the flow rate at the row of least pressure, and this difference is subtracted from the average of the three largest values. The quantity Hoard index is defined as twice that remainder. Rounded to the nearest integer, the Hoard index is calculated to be 74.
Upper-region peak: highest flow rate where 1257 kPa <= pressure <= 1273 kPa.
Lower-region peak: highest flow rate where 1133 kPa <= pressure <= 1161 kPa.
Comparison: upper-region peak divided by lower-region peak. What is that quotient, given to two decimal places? 0.48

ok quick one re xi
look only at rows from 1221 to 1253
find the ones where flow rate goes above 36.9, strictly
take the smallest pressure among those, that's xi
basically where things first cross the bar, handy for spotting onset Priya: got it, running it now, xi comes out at 1227.0 kPa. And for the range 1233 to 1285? 1235.0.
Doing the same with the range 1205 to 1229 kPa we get 1219.0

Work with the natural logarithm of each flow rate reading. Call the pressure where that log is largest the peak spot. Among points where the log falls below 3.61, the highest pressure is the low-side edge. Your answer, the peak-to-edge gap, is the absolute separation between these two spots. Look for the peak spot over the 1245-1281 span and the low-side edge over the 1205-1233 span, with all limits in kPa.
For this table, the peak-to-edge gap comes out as 24 kPa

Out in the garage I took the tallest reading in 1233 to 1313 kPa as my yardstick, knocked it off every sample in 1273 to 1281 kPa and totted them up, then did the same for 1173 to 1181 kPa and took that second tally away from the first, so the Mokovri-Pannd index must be -25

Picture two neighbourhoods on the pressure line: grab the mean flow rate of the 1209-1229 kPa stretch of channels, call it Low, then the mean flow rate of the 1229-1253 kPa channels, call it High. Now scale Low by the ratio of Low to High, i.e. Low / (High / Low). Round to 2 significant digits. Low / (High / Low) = 30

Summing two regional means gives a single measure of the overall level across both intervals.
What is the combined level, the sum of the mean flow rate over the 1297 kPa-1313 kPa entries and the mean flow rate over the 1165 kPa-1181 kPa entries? 72.4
